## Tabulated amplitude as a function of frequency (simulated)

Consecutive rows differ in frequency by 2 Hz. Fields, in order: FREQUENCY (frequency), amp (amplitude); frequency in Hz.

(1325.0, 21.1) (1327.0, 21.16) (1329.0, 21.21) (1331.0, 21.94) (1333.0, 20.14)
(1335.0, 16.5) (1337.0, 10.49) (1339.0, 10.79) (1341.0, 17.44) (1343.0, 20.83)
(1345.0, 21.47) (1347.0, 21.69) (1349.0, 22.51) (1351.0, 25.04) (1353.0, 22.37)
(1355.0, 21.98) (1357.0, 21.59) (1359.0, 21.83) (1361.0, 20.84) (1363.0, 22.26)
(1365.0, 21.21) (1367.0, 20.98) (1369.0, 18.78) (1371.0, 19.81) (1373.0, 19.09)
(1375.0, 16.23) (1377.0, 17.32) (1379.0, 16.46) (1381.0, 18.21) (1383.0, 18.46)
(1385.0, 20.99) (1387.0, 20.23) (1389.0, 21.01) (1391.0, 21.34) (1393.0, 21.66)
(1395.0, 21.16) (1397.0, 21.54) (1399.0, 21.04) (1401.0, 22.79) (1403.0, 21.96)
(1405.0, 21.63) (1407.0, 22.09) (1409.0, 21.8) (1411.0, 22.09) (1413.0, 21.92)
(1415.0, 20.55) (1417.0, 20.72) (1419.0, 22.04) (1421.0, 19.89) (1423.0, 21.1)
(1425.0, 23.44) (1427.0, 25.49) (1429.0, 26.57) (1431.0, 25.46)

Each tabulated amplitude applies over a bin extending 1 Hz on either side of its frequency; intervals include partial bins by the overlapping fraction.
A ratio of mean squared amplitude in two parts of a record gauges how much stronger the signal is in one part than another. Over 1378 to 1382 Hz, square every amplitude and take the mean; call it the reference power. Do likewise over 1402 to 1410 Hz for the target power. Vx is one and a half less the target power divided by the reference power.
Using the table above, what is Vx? -0.1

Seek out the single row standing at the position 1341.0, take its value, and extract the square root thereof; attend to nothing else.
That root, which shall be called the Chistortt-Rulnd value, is 4.18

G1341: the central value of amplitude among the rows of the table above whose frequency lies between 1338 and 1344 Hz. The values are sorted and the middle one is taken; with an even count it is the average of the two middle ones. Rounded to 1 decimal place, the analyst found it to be 17.4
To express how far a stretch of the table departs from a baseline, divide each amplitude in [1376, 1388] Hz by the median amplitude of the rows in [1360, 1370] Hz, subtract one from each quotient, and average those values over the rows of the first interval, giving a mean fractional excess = -0.11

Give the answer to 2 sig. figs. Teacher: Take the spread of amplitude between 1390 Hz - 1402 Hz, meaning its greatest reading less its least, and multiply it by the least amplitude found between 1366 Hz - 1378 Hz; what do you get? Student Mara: 28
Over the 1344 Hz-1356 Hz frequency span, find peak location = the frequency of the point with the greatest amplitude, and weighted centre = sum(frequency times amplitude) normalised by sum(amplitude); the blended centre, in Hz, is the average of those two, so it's 1350.5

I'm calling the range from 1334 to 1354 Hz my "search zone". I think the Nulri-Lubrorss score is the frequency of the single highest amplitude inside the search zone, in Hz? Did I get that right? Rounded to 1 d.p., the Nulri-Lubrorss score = 1351.0 Hz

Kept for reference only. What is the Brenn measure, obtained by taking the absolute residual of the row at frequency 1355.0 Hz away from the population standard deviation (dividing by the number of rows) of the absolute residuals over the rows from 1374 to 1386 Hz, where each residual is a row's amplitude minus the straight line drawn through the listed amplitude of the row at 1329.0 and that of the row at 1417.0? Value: 0.6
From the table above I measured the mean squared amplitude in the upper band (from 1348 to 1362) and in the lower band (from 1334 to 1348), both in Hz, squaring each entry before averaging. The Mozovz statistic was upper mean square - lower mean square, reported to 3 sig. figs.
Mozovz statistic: 189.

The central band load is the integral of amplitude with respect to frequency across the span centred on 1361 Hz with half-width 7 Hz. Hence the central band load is 301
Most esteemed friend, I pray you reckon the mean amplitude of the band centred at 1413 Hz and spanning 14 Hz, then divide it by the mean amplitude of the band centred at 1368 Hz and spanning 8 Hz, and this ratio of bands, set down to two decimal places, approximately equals 1.07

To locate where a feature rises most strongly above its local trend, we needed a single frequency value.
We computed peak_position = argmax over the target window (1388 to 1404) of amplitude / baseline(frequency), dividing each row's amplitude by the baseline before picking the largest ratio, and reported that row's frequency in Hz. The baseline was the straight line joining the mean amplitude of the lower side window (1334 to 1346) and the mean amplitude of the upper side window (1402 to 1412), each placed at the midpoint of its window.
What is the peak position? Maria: 1401.0 Hz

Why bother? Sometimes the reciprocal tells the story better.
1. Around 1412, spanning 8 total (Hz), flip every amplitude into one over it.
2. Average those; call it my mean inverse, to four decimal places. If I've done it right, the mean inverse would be 0.0464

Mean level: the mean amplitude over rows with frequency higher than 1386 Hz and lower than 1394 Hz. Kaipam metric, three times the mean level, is 63.2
